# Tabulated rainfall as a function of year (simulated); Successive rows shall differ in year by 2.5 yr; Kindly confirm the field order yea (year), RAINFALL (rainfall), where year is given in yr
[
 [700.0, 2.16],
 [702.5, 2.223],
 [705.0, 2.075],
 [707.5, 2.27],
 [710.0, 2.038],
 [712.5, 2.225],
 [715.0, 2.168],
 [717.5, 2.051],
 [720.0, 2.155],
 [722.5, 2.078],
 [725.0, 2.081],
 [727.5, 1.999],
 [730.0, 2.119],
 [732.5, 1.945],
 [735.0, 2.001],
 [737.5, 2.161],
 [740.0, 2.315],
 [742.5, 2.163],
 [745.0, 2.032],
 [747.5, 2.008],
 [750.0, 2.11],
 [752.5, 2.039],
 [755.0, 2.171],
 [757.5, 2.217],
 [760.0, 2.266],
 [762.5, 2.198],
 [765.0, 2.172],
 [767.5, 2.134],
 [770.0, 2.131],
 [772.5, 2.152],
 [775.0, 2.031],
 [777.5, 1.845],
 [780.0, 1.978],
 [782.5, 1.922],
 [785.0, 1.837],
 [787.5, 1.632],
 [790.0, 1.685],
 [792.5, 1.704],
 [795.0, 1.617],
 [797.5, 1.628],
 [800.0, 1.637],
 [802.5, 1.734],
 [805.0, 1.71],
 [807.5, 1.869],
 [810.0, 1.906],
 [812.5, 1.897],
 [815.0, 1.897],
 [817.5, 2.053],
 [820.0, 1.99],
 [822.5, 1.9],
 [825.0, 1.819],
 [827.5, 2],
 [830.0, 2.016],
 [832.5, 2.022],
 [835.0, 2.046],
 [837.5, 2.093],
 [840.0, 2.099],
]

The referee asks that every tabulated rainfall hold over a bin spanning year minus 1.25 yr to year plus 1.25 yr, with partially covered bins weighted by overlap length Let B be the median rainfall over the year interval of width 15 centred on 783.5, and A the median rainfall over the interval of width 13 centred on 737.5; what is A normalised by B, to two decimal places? 1.17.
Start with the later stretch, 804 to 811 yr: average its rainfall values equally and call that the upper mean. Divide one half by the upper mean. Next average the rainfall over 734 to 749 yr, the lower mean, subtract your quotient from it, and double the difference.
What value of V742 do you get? 3.68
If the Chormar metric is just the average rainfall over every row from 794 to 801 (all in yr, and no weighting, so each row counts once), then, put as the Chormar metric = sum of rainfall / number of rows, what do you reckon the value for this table 1.63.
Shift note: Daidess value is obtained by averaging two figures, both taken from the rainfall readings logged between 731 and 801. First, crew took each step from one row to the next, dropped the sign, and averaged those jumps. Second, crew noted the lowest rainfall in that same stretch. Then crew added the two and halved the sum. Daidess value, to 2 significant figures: 0.85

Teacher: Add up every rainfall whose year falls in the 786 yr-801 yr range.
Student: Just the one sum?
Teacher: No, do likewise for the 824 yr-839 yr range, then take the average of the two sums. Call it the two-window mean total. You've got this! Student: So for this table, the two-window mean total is 10.9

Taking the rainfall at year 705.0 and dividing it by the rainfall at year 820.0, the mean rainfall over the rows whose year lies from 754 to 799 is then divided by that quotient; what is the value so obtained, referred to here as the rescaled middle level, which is 1.88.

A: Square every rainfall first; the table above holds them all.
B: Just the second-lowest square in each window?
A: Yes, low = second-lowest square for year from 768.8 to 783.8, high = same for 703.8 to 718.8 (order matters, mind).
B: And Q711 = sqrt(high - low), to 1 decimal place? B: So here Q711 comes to 0.7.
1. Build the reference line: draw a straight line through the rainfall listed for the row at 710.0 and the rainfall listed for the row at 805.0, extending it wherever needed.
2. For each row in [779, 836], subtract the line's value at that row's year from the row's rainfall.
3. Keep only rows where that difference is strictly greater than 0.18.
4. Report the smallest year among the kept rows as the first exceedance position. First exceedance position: 780.0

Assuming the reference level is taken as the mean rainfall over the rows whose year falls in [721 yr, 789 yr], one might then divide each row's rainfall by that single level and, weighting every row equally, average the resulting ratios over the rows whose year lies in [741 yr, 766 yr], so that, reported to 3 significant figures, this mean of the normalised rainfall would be 1.04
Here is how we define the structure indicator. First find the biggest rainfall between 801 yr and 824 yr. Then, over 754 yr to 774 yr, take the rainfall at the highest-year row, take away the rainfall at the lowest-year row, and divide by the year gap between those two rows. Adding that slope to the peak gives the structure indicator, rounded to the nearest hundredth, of 2.05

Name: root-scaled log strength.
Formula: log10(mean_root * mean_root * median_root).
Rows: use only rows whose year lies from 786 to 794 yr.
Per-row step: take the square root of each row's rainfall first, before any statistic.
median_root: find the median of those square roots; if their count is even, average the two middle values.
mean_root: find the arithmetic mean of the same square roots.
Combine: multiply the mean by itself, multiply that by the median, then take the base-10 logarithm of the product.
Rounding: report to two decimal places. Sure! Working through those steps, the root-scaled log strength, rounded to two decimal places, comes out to 0.34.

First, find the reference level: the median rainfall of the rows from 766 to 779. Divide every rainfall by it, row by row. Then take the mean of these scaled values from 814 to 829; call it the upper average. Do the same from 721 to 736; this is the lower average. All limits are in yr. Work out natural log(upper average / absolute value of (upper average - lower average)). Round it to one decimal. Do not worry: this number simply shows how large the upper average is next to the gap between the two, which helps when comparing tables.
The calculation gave 3.0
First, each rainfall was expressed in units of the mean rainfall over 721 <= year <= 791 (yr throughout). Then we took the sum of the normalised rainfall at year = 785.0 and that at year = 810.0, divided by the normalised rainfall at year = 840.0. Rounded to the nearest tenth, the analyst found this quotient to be 1.8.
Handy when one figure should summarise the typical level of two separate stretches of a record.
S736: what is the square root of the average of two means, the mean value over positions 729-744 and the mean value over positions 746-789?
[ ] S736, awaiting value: 1.443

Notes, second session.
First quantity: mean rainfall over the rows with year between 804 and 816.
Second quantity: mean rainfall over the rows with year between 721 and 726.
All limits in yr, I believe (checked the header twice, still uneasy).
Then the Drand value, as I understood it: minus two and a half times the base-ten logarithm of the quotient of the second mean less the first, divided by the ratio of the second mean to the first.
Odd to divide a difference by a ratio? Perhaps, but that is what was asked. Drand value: 1.7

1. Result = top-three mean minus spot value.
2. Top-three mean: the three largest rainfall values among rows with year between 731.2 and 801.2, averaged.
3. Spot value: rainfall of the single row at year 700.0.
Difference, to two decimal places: 0.11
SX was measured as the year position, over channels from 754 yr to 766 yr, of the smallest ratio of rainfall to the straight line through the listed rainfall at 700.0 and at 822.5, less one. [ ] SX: 755.0 yr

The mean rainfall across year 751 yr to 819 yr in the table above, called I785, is 1.93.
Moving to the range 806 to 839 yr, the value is 1.96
